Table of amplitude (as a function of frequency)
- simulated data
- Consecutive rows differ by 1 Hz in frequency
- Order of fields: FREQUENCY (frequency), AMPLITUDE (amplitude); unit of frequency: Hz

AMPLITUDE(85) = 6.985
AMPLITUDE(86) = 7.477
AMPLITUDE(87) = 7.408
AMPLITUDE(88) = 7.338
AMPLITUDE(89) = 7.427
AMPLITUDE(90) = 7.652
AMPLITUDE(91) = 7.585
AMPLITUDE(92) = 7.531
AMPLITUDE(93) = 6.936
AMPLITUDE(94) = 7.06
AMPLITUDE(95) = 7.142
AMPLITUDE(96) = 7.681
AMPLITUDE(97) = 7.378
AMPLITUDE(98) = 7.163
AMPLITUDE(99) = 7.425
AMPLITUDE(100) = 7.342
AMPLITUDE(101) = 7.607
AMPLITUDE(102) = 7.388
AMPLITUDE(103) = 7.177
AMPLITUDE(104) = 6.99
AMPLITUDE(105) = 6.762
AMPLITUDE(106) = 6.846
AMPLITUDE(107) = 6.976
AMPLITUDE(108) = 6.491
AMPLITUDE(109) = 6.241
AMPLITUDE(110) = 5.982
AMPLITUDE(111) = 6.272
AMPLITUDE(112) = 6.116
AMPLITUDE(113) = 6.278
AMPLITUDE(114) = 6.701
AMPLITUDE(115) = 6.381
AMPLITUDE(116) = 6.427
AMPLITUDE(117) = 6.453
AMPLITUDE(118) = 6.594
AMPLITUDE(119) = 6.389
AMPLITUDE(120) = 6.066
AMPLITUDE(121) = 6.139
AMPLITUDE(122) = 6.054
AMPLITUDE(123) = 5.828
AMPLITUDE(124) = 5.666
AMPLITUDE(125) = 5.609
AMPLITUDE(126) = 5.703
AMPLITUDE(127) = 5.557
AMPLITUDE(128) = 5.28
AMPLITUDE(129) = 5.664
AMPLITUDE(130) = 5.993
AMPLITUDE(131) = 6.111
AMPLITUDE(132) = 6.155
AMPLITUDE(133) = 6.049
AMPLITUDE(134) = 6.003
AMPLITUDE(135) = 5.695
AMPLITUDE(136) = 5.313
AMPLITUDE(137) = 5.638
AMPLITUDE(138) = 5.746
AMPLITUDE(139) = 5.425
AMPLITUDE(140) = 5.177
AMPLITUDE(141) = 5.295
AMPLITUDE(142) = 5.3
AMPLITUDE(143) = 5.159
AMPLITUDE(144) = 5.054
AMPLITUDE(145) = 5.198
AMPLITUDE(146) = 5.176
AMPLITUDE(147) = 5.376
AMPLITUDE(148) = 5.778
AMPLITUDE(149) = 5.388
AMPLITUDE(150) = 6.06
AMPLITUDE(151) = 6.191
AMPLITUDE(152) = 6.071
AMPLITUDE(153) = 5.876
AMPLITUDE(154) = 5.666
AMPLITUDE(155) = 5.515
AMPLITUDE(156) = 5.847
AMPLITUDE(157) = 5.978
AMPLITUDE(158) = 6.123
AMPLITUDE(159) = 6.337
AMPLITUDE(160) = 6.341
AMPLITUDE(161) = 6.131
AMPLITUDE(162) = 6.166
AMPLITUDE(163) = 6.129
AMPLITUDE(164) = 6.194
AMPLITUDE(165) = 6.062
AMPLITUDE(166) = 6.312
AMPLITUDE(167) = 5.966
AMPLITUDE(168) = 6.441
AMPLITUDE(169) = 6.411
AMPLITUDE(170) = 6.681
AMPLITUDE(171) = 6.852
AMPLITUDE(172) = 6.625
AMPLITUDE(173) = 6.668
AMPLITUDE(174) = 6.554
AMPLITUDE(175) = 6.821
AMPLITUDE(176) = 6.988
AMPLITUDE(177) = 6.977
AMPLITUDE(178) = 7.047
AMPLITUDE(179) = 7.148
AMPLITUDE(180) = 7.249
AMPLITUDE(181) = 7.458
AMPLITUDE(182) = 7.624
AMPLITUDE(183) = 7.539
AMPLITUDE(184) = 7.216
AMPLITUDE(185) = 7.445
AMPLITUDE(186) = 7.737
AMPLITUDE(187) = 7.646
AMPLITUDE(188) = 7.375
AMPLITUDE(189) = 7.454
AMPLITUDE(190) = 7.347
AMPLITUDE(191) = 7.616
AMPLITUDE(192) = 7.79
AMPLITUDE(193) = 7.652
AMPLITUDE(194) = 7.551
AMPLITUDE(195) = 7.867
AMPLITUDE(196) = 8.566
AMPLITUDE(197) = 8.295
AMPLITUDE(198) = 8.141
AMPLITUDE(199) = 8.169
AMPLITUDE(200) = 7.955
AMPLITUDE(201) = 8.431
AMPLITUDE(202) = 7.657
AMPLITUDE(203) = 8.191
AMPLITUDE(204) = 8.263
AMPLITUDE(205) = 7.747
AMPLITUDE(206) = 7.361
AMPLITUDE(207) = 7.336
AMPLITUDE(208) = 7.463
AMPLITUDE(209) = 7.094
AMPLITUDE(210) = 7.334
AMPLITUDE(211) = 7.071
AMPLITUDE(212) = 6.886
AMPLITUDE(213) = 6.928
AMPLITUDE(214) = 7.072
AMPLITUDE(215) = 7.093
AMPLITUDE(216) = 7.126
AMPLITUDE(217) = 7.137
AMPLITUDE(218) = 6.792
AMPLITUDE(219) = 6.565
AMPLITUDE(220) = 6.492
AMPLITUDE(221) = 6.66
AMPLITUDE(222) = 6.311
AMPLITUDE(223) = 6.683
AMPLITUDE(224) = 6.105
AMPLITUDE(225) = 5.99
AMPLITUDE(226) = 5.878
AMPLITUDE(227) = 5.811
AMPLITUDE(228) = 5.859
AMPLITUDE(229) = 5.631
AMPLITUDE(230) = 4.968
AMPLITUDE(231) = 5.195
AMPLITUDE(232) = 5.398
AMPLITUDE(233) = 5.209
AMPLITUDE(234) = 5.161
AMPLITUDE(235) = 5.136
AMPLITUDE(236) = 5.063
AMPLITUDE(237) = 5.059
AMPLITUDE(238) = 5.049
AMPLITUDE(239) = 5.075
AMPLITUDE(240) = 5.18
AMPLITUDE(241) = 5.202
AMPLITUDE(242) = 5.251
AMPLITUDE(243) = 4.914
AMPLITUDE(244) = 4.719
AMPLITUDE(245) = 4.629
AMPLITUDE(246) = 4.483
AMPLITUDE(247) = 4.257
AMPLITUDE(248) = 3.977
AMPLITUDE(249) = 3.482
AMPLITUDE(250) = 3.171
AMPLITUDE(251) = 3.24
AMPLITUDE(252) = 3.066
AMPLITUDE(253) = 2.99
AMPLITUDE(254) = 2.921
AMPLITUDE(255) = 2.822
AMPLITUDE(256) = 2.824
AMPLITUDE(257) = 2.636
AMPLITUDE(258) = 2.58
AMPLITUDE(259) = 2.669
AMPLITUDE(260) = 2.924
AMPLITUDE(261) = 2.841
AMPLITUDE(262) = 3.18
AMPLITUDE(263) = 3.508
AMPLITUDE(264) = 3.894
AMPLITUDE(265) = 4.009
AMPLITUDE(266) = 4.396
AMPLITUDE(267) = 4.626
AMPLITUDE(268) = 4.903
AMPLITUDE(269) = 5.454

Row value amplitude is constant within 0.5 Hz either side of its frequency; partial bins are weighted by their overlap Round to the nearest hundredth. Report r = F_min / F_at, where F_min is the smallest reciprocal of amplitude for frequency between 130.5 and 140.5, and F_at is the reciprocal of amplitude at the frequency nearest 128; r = 0.86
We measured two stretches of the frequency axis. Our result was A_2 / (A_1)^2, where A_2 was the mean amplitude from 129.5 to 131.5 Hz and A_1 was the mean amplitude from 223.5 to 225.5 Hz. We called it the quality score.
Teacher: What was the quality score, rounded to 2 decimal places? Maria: 0.17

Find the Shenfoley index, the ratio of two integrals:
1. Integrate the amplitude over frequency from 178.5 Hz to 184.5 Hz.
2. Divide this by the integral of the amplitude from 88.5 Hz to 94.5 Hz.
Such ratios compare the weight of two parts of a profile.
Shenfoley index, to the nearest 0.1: 1.0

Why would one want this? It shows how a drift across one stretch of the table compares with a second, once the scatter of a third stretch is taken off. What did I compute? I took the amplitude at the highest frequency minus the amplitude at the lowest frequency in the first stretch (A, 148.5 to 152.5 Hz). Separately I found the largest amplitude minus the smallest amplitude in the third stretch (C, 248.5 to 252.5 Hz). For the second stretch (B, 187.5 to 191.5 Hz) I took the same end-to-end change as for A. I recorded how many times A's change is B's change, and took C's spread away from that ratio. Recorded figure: 2.4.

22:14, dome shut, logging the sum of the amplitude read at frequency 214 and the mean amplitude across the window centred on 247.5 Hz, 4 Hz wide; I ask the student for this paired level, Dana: 11.1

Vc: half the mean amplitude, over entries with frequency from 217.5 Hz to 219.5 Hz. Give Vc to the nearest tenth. 3.3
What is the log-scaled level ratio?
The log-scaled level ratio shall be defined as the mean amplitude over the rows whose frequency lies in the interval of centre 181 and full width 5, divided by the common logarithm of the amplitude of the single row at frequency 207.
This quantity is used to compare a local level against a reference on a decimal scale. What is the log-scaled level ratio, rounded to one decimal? 8.6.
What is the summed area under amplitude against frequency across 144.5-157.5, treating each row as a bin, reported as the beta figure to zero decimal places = 74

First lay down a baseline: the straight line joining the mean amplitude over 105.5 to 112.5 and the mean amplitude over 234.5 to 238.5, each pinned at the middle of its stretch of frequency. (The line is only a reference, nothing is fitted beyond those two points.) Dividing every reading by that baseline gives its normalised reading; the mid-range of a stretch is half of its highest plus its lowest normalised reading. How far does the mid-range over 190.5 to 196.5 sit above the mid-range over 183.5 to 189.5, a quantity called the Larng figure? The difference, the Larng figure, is 0.1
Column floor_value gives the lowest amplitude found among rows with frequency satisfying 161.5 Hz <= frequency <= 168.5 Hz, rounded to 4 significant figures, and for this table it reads 5.966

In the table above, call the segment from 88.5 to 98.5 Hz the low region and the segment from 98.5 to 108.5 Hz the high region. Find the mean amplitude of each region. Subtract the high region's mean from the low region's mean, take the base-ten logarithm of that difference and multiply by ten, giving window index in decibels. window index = -6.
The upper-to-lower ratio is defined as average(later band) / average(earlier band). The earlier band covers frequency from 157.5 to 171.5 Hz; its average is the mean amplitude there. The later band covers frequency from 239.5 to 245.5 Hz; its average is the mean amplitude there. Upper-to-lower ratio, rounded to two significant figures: 0.79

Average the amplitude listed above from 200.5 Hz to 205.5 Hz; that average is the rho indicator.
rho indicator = 8.1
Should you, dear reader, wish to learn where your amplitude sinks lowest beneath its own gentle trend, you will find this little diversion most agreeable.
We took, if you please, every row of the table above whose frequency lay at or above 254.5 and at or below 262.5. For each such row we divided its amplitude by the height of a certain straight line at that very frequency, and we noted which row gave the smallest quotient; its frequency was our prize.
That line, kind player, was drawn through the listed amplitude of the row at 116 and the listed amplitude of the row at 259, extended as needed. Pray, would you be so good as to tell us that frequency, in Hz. 258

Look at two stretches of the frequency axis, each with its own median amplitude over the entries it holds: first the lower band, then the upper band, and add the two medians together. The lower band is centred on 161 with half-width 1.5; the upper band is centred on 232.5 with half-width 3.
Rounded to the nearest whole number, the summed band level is 11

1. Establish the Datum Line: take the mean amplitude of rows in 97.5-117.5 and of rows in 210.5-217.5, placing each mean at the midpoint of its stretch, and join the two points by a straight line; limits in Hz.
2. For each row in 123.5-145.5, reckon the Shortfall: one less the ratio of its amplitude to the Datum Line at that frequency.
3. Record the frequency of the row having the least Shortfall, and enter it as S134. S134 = 132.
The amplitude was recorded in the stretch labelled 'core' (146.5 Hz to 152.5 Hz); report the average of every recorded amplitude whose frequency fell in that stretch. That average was 5.8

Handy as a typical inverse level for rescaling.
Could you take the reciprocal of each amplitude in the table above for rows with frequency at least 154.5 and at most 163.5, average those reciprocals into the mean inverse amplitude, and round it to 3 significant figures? 0.165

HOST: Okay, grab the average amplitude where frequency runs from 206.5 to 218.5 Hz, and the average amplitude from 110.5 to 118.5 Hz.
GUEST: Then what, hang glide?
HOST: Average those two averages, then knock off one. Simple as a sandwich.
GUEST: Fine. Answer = 5.76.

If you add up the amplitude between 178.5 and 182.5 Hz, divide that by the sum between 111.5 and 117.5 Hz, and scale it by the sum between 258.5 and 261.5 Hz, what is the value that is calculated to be 6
